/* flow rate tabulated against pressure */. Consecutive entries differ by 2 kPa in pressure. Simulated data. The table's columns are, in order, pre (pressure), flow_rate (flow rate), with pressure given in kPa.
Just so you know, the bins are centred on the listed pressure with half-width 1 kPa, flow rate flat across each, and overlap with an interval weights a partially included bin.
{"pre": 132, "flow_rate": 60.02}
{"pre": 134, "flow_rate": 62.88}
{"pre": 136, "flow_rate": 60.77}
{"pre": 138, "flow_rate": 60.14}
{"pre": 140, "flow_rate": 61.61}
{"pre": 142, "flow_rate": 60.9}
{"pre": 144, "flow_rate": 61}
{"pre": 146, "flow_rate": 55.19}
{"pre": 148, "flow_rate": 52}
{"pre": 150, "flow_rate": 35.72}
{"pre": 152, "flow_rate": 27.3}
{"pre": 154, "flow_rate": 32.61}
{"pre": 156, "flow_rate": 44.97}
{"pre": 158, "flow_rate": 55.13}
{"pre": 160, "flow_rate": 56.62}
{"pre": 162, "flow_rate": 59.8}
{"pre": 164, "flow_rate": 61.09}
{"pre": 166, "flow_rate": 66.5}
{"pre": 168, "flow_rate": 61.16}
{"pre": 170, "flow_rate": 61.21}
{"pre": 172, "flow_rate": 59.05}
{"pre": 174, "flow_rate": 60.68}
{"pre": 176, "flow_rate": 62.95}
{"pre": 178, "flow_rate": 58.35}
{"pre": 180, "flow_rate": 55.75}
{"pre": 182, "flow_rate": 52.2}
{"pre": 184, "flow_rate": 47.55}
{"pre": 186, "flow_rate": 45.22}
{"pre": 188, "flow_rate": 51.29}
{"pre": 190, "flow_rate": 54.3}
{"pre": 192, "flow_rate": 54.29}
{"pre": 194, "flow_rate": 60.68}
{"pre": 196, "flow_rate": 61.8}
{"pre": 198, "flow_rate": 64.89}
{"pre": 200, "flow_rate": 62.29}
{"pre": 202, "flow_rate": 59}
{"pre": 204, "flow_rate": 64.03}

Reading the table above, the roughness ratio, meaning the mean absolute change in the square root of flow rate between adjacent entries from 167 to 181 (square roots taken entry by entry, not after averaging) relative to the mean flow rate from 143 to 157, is 0.0032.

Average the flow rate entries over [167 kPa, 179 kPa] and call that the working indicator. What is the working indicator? 61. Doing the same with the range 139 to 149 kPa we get 58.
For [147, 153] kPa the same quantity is 38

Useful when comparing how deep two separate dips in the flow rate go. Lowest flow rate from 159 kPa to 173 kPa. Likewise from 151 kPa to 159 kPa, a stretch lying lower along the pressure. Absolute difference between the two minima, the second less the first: 29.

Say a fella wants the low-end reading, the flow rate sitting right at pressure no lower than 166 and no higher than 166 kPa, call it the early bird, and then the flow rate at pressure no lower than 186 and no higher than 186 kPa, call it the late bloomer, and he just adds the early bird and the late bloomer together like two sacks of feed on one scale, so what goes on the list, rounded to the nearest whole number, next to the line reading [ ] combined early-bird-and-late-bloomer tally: 112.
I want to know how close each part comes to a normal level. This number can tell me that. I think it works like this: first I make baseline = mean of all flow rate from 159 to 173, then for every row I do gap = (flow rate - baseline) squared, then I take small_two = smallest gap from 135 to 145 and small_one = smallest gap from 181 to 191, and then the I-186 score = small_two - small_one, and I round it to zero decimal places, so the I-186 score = -42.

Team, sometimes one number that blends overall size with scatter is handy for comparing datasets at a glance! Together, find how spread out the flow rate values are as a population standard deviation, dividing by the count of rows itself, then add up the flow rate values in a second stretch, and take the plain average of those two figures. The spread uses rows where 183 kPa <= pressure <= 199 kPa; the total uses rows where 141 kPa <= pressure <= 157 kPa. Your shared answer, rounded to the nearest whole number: 188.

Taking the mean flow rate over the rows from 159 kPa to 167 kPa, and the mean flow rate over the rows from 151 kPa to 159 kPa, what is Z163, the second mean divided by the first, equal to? 0.66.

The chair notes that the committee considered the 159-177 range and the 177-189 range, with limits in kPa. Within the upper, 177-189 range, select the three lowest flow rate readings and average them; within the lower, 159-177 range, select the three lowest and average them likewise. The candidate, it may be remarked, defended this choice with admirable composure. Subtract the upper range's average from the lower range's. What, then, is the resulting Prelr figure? 10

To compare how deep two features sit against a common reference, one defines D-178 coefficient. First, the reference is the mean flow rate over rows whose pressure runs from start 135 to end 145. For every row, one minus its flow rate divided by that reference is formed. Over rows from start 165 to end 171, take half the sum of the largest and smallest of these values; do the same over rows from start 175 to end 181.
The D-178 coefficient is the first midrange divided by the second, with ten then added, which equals 8.1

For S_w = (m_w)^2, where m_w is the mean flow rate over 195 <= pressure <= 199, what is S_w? 4013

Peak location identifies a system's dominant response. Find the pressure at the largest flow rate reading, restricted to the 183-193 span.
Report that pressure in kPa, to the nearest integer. 190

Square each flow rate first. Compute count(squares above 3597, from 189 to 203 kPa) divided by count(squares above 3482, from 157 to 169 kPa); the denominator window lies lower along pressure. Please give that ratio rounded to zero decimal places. 1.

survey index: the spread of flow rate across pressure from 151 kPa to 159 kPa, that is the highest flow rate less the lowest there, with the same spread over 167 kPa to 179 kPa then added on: 32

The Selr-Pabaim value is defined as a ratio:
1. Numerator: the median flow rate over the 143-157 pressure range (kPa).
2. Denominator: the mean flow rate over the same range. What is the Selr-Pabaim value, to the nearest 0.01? 1.02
